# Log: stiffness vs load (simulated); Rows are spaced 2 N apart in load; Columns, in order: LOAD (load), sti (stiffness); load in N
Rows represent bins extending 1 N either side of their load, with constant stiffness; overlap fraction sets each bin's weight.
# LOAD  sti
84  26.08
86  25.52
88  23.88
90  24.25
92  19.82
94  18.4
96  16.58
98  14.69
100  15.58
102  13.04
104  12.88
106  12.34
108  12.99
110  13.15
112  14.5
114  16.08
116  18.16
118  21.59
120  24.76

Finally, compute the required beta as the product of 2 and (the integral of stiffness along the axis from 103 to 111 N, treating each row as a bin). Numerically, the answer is 205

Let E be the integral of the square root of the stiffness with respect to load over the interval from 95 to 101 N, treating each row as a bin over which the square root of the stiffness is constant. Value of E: 23.7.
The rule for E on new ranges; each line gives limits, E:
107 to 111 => 14.5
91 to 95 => 17.5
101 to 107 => 21.4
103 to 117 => 52.8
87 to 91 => 19.6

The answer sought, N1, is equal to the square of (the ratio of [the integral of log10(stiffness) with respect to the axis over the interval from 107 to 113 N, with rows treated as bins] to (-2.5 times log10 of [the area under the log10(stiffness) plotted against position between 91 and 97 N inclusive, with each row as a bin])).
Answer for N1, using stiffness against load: 10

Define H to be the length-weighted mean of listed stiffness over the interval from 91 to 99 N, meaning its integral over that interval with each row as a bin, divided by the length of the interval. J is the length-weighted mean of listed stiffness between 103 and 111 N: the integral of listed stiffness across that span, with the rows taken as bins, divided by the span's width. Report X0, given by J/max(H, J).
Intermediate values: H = 17.4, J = 12.8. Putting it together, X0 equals 0.74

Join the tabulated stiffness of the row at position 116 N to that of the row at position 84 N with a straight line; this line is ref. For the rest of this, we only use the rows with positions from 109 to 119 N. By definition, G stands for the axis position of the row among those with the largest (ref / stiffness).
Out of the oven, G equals 110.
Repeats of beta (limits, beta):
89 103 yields 489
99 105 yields 166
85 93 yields 374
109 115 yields 175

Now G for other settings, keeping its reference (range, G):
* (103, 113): 106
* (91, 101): 98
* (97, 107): 106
